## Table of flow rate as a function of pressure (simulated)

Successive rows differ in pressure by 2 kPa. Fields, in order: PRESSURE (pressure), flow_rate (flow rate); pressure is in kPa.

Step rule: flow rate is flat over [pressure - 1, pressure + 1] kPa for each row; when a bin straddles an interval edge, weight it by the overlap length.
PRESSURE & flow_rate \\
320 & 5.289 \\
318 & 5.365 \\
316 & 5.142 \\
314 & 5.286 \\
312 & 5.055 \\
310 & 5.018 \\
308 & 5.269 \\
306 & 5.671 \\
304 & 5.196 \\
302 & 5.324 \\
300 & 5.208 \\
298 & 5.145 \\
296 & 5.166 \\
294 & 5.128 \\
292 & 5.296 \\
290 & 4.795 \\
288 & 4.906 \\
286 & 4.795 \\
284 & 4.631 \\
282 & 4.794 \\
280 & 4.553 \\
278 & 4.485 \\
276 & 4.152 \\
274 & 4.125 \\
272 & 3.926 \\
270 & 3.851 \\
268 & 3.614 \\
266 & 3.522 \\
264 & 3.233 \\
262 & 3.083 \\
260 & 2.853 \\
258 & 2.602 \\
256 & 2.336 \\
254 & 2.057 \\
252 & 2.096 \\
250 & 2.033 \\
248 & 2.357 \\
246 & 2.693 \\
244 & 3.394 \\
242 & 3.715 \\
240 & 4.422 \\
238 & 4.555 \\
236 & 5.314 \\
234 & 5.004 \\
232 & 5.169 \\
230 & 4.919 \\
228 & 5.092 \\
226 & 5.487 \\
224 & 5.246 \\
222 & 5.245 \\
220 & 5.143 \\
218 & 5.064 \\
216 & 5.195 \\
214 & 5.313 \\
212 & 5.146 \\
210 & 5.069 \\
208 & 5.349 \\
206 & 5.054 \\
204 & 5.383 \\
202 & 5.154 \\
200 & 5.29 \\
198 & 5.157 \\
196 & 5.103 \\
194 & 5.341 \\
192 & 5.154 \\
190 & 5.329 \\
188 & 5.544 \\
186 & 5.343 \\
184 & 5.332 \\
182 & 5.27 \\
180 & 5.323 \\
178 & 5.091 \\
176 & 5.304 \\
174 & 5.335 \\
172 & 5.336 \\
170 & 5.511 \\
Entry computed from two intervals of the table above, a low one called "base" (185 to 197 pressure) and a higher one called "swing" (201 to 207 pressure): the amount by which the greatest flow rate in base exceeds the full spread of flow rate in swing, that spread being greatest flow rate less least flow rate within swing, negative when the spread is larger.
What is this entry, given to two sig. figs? 5.2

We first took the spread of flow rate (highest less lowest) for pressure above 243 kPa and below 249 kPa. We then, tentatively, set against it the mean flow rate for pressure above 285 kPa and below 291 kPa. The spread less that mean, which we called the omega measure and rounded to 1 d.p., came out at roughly -3.8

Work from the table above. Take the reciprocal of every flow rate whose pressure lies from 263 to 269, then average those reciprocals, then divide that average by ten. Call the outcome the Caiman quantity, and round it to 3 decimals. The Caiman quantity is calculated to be 0.029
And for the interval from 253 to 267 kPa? 0.037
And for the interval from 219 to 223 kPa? 0.019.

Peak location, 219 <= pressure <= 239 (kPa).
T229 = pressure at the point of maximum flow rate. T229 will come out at 226 kPa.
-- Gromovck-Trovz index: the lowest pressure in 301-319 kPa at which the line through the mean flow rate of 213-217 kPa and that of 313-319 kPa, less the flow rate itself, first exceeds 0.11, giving 310 kPa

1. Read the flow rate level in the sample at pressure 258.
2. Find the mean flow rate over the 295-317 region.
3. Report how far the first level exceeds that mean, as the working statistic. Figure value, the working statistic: -2.6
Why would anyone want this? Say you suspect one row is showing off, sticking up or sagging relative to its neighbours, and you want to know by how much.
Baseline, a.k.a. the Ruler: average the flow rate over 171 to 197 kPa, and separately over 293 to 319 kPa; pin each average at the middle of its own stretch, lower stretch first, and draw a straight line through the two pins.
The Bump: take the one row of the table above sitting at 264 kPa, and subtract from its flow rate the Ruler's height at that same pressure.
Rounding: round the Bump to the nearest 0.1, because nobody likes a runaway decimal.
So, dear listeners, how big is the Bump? -2.0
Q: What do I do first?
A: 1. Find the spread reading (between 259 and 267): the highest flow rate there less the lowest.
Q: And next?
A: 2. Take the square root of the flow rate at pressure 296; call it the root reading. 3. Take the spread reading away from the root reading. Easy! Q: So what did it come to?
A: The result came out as 1.60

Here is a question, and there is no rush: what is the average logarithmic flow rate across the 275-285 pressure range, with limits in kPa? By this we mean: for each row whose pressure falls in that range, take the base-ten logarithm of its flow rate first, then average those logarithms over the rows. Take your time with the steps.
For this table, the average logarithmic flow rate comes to 0.65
